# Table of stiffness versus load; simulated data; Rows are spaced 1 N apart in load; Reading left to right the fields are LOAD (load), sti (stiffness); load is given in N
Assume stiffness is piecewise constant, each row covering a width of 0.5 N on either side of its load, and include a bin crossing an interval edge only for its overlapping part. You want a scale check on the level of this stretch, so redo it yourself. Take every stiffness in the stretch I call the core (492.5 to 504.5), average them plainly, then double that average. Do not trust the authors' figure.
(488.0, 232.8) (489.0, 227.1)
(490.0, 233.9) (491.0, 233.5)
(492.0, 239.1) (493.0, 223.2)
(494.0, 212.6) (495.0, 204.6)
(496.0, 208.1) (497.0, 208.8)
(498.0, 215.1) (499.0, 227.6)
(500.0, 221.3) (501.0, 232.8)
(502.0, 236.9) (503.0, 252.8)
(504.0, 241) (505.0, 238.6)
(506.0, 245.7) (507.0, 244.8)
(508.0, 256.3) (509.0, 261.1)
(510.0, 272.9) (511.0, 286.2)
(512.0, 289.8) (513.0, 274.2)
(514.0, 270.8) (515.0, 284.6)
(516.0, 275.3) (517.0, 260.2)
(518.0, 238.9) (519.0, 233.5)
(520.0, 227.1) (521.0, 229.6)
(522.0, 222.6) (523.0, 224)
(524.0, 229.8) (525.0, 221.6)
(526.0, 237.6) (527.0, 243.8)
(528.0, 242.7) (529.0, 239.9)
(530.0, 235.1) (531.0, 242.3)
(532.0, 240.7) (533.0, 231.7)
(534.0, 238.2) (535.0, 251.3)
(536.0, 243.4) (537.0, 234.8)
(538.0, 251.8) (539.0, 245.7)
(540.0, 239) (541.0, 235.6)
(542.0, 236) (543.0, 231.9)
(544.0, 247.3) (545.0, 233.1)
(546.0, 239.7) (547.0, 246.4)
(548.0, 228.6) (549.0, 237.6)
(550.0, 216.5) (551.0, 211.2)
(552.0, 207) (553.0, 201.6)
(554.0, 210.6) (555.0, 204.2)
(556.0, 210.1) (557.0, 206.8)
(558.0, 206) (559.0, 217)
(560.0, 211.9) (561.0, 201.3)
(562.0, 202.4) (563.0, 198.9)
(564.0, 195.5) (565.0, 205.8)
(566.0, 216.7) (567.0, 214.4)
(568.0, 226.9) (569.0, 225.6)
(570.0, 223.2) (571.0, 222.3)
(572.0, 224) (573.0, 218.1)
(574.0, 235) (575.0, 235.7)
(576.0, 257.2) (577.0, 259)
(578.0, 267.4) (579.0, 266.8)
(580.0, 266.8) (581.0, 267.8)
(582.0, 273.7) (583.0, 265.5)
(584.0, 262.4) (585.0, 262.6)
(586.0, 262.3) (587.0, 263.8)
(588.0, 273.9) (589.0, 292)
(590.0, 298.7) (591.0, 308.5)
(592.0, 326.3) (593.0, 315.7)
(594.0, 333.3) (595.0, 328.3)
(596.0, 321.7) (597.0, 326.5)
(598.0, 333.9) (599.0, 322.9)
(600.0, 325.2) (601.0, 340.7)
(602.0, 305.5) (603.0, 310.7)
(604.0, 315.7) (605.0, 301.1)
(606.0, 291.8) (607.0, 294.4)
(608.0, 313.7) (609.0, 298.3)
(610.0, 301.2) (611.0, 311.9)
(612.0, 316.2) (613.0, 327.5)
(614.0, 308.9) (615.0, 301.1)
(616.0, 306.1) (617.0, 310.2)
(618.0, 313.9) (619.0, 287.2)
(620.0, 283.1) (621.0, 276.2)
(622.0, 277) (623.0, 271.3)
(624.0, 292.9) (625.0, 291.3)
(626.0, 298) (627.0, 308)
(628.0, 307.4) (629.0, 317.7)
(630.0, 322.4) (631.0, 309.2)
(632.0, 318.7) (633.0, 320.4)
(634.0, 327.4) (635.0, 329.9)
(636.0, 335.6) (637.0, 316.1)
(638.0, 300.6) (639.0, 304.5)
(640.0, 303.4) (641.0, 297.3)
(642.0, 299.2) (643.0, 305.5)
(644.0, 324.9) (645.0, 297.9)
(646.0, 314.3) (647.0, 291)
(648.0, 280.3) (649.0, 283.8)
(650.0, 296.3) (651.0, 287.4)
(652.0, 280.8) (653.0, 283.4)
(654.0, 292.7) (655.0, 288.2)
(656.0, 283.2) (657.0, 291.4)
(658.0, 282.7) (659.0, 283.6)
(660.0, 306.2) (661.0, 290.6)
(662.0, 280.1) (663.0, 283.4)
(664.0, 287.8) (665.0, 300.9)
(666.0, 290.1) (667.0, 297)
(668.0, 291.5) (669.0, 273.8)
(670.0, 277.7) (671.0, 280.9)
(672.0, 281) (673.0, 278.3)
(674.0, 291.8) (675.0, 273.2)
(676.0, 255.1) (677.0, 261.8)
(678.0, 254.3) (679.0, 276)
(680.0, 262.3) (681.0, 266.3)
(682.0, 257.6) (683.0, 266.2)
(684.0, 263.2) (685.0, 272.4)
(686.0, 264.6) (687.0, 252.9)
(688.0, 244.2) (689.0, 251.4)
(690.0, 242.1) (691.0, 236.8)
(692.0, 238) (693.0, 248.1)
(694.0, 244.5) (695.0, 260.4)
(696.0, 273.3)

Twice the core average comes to 447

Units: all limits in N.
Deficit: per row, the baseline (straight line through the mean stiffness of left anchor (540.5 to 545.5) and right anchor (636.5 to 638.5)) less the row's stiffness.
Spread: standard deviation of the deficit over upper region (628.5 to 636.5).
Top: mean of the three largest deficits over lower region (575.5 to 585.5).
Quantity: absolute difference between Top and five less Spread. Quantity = 7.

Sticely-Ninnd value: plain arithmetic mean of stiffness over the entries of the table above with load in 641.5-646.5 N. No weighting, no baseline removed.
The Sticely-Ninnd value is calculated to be 308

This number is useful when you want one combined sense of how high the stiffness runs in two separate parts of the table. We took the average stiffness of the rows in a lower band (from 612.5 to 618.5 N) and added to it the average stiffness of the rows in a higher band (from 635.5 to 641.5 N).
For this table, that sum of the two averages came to 621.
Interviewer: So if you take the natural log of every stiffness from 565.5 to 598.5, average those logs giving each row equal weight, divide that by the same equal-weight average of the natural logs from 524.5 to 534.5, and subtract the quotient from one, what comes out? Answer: -0.02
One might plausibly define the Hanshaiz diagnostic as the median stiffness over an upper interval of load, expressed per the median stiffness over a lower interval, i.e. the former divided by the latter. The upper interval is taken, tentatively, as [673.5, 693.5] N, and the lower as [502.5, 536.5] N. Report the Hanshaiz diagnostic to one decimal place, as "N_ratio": 1.1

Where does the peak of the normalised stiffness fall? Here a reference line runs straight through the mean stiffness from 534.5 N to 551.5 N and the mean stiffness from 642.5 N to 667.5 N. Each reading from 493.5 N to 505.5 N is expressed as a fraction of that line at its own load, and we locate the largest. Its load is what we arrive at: 503.0 N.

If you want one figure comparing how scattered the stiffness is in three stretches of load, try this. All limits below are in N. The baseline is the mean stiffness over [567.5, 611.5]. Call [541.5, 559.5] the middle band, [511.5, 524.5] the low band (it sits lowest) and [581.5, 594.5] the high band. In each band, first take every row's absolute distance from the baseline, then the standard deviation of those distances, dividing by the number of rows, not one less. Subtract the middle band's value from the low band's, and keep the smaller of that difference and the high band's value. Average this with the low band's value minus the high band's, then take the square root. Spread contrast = 3.0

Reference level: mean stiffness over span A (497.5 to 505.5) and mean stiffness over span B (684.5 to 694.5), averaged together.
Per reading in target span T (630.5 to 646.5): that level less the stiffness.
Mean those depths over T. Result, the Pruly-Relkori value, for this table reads -71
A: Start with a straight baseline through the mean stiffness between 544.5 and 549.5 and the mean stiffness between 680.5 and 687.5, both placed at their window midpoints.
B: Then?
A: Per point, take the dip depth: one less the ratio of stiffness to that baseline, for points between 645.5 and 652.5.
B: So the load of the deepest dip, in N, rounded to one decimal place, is 652.0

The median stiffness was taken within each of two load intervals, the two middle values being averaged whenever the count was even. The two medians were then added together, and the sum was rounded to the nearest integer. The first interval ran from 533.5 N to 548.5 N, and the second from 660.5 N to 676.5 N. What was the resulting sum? 521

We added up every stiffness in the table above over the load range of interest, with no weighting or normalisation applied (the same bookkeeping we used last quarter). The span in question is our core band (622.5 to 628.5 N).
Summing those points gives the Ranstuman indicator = 1769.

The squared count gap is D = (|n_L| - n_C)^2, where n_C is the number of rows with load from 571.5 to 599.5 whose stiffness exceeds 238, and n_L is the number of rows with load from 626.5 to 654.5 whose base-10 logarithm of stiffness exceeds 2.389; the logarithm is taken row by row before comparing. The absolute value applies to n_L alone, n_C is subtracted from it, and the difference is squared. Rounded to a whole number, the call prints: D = 16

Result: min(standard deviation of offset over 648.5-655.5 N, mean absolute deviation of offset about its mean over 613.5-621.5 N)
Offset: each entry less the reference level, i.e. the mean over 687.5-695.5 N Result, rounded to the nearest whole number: 5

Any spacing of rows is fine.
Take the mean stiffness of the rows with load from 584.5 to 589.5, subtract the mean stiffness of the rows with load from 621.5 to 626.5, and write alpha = -15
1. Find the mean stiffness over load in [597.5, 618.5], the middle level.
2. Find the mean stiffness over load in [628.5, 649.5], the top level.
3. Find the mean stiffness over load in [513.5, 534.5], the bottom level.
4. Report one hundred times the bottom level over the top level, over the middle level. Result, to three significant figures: 0.250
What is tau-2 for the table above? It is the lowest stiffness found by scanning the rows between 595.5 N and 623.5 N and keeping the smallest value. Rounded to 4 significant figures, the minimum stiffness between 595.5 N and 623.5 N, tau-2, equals 271.3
